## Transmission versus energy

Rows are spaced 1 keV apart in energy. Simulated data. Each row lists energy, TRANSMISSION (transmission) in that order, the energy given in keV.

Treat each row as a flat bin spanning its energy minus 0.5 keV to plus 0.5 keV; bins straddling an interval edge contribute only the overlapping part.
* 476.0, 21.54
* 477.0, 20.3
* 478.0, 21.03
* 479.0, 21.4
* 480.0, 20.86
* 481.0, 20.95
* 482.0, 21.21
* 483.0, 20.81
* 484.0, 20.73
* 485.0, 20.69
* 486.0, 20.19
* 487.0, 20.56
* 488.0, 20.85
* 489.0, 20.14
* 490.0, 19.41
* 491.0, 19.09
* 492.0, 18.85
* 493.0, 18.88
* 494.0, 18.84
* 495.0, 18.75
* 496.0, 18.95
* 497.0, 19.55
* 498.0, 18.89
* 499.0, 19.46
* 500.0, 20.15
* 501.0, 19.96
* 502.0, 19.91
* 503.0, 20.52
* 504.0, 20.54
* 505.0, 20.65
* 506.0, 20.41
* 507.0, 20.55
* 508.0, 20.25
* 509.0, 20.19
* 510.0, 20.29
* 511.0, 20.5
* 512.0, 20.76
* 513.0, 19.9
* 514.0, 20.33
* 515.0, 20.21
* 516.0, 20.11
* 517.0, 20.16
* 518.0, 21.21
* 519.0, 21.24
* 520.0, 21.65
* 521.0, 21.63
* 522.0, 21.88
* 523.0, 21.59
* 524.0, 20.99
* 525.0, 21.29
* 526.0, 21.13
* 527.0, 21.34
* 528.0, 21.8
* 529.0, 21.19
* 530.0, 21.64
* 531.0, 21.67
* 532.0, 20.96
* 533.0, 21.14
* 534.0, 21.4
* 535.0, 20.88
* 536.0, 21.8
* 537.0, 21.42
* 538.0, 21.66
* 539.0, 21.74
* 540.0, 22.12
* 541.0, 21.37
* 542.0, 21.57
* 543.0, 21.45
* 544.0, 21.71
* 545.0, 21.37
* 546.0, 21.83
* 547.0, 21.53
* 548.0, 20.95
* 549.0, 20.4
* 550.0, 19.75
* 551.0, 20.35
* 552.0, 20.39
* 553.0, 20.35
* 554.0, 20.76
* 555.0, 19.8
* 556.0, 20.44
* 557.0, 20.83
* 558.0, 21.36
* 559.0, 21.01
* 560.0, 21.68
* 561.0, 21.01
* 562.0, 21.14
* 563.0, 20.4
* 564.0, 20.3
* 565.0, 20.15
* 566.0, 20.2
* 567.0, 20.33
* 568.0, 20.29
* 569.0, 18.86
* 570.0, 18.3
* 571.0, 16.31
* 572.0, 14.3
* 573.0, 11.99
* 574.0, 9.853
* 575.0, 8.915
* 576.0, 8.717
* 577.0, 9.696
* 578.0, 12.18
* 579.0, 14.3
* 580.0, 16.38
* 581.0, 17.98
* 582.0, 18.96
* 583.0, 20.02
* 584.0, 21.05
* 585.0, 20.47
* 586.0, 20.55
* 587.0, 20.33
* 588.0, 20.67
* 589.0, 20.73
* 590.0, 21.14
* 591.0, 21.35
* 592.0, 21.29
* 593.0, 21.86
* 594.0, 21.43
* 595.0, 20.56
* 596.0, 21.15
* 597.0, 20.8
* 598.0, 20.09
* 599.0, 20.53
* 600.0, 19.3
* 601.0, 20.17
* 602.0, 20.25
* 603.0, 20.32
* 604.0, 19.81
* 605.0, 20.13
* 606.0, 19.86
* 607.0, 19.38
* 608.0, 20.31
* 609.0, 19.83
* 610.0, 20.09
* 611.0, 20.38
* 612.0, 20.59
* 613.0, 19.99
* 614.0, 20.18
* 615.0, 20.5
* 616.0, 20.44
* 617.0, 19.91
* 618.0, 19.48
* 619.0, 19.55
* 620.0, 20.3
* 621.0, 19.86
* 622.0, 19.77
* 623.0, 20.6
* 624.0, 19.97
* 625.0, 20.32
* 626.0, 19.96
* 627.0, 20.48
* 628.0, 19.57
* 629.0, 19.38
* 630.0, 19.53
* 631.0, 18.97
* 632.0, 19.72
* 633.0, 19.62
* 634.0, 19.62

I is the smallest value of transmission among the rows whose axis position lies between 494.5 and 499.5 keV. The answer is 18.75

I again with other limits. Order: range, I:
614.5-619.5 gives 19.48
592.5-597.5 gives 20.56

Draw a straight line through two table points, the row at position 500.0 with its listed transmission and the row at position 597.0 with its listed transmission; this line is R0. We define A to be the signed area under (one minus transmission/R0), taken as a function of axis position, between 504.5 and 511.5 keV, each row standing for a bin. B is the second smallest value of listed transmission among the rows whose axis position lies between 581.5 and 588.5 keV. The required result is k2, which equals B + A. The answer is 19.9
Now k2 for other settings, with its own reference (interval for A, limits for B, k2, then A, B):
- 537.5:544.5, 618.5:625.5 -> 19.3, -0.42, 19.77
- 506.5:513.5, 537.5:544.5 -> 21.4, -0.05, 21.45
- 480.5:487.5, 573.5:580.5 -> 8.7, -0.24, 8.915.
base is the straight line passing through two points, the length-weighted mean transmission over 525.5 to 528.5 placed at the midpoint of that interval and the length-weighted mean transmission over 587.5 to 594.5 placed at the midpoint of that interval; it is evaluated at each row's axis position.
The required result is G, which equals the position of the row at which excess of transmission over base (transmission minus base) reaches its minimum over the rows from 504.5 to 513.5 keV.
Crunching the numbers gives 513.0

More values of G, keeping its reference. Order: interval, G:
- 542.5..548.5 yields 548.0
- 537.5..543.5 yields 541.0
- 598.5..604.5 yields 600.0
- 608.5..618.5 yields 618.0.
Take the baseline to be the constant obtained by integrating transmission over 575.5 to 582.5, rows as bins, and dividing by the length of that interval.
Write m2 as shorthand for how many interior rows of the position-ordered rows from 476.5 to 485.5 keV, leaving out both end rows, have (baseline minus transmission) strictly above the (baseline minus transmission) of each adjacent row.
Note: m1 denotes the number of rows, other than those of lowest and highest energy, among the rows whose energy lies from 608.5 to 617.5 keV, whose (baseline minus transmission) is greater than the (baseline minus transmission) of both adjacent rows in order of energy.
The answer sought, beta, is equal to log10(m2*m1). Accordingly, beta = 0.0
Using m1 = 1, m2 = 1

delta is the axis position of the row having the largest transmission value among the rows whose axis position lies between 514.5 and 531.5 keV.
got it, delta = 522.0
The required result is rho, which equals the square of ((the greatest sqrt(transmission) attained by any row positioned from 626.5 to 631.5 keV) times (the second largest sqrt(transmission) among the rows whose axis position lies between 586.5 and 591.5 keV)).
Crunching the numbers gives 433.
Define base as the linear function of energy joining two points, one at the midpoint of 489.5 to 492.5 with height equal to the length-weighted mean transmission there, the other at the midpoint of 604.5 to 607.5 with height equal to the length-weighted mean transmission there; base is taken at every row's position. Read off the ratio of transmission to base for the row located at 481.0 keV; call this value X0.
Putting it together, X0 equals 1.10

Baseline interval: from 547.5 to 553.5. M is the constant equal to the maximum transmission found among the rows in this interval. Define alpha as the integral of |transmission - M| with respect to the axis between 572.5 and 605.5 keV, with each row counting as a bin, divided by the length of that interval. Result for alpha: 2.84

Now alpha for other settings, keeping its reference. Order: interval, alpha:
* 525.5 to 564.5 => 0.52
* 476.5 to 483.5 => 0.24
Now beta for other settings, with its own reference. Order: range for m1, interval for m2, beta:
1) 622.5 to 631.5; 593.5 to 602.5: 1.0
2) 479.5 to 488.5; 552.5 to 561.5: 0.3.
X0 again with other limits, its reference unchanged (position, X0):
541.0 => 1.10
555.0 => 1.02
